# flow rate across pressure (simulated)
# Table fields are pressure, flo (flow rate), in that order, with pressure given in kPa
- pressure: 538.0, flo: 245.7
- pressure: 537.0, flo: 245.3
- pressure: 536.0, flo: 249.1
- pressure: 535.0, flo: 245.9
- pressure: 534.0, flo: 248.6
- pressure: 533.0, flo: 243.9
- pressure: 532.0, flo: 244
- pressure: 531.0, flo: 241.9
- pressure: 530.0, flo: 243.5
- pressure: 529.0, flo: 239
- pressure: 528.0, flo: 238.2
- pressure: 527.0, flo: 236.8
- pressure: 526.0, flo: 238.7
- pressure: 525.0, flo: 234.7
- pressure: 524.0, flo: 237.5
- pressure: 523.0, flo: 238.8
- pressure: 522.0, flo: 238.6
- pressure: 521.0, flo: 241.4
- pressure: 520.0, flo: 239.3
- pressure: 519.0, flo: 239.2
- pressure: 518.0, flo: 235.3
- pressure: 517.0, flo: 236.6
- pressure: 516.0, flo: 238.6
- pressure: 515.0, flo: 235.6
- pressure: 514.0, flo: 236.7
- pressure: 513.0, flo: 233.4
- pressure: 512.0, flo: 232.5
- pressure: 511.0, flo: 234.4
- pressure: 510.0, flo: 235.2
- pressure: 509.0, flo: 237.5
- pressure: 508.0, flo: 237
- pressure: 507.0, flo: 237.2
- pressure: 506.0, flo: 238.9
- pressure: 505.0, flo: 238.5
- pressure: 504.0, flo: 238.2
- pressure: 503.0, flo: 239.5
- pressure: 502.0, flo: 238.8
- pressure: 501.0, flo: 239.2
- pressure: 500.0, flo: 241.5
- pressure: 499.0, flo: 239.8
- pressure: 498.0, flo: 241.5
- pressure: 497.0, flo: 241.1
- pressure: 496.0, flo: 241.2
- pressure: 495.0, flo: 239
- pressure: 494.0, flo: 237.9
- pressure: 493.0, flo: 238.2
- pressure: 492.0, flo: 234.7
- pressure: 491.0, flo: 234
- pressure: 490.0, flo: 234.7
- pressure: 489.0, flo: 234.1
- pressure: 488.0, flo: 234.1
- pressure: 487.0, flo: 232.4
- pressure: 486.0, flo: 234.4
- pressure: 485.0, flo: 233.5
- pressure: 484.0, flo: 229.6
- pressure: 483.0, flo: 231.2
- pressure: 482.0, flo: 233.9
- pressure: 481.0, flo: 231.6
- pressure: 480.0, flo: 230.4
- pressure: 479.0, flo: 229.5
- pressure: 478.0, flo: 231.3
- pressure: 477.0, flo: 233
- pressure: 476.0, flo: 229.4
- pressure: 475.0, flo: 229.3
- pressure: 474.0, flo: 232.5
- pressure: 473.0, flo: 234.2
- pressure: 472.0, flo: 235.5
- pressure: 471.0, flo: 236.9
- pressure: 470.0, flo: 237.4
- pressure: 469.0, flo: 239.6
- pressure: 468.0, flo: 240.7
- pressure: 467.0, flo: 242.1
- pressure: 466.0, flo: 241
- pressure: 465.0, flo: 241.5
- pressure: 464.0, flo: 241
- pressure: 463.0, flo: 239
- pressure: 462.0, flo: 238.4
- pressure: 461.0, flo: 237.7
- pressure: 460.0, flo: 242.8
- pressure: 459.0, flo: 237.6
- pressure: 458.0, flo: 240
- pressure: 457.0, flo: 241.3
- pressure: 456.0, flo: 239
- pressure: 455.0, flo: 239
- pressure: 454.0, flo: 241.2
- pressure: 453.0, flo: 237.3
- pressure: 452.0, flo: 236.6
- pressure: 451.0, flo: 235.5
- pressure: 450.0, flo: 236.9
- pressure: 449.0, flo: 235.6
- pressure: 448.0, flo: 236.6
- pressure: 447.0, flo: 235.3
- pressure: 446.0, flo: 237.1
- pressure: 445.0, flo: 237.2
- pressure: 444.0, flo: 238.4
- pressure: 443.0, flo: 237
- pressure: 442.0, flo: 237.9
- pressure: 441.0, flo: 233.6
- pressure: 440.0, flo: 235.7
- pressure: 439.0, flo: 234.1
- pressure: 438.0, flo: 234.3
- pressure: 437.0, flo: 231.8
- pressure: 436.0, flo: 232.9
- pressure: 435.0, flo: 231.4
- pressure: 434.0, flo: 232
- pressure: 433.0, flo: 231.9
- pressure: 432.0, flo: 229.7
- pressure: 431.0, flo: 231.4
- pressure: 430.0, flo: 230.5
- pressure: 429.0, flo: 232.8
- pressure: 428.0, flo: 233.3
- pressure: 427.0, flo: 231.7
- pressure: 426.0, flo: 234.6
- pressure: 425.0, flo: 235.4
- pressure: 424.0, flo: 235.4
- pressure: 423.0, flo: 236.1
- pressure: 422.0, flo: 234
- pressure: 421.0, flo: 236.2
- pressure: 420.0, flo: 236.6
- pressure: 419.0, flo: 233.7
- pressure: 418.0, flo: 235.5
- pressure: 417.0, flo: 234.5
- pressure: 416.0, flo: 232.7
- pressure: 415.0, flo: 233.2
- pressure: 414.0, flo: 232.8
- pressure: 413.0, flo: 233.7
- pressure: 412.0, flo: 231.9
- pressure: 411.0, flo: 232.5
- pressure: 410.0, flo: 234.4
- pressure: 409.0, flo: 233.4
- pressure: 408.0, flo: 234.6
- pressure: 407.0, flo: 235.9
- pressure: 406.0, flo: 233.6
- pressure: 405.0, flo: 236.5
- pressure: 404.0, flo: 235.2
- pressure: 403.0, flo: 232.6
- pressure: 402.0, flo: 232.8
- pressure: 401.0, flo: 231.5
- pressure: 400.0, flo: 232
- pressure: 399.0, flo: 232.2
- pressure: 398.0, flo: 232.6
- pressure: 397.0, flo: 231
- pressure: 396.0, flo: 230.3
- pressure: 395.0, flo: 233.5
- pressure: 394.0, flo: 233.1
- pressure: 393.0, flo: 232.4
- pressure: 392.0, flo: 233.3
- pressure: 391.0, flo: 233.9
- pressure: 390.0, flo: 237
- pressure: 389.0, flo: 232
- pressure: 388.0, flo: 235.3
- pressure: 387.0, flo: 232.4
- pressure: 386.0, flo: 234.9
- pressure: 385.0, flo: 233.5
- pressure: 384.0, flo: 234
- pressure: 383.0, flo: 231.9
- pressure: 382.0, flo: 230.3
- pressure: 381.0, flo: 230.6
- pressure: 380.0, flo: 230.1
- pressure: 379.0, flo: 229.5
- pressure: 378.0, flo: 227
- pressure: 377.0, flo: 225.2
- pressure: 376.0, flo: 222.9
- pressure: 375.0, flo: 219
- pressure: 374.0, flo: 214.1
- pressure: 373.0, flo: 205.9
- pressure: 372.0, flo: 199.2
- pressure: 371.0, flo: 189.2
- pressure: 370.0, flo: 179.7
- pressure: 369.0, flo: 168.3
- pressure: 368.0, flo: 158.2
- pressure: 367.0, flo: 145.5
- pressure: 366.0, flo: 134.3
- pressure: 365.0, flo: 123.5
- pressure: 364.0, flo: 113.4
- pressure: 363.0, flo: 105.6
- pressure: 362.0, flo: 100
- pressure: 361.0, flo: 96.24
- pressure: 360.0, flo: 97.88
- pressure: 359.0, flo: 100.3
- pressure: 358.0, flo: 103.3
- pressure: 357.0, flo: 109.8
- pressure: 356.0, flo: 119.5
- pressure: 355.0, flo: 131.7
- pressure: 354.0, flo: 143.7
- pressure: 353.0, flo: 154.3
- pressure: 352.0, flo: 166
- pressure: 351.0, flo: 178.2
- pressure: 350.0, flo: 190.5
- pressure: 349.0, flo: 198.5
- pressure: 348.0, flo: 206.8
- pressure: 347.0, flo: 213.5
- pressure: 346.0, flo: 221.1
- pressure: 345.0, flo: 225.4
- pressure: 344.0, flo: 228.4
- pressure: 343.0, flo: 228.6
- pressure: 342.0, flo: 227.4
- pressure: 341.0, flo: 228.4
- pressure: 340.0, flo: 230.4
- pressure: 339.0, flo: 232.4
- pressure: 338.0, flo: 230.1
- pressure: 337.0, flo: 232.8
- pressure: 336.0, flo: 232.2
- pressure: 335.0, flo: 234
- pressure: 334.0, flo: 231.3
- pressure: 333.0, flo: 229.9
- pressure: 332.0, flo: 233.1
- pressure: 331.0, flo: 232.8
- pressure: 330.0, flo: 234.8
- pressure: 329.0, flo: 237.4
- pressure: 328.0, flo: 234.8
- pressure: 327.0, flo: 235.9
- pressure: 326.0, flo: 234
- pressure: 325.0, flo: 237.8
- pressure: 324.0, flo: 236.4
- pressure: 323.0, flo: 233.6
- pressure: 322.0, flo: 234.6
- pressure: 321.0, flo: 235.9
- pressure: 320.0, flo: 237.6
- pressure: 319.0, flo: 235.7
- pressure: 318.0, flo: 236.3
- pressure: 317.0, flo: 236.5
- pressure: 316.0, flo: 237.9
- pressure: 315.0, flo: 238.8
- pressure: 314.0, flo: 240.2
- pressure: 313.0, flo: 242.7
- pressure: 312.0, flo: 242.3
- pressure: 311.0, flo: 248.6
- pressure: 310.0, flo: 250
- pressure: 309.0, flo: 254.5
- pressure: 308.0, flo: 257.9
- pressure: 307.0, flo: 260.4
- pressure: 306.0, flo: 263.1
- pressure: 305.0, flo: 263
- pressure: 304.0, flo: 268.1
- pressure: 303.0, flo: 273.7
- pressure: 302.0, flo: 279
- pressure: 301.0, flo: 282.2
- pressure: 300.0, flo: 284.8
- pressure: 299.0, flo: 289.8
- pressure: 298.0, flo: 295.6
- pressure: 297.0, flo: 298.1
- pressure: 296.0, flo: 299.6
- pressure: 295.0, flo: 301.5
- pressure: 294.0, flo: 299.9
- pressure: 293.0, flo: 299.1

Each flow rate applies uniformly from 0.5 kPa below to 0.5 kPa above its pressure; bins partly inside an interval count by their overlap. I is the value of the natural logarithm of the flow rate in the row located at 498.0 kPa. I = 5.49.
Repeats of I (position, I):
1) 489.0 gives 5.46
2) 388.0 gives 5.46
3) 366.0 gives 4.90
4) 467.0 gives 5.49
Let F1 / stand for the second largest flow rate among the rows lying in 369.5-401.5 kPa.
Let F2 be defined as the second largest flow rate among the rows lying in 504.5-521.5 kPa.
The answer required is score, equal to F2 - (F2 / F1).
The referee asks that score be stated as 238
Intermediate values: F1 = 235.3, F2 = 239.3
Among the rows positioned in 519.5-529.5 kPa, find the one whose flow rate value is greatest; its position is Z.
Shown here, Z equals 521.0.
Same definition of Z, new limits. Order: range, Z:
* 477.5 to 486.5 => 486.0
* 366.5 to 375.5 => 375.0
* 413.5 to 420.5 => 420.0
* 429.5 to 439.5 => 438.0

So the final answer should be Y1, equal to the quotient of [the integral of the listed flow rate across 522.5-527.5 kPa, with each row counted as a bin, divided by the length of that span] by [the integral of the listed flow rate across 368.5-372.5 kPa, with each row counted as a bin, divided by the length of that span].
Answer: 1.29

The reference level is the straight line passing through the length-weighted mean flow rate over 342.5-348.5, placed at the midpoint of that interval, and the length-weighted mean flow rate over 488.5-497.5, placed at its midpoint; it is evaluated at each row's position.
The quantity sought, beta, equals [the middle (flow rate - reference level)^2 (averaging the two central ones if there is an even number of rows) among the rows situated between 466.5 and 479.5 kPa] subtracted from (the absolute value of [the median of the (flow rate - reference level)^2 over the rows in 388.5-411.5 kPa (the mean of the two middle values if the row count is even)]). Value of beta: 23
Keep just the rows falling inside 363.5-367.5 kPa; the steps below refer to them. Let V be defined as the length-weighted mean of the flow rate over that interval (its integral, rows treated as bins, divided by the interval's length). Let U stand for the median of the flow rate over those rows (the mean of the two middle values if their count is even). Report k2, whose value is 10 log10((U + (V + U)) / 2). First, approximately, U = 129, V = 129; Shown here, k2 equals 22.9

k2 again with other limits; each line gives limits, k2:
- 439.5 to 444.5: 25.5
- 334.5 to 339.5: 25.4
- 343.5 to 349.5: 25.1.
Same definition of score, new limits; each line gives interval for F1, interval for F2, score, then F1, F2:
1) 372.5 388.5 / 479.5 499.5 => 240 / 234.9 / 241.2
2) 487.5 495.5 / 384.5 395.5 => 234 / 238.2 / 235.3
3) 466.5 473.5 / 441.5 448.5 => 237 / 240.7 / 237.9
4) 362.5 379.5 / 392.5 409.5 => 235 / 227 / 235.9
